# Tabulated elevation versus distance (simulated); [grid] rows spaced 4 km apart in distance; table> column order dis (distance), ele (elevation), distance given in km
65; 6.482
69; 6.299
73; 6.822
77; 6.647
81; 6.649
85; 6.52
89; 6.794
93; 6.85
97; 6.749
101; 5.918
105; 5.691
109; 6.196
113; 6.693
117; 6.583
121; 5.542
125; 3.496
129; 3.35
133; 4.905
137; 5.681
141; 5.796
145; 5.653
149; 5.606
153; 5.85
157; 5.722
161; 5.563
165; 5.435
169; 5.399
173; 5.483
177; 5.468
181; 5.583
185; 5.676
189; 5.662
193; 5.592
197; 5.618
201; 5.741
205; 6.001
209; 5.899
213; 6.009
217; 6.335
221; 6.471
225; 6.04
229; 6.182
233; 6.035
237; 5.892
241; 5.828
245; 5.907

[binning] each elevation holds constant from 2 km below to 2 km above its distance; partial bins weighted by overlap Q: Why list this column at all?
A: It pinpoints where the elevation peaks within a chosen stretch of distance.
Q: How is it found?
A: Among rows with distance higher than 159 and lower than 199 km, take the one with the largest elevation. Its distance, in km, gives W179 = 185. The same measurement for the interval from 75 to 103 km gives 93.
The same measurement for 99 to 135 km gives 113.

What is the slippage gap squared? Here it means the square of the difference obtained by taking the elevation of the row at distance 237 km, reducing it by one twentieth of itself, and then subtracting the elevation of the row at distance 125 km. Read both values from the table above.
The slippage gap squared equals 4.4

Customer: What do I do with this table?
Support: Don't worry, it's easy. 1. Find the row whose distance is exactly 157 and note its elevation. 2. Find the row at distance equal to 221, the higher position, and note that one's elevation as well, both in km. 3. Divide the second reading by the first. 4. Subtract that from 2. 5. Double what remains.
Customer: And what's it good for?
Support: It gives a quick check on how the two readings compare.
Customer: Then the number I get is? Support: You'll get 1.7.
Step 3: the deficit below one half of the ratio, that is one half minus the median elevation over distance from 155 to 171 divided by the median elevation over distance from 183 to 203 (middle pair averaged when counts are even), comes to -0.47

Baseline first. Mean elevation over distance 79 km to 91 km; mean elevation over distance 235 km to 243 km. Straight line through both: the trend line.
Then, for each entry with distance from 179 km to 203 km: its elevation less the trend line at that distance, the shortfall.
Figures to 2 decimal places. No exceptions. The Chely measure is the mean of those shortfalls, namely -0.46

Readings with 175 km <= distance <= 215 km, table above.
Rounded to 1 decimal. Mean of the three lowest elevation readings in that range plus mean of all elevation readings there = 11.3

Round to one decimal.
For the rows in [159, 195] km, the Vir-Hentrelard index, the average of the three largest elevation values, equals 5.6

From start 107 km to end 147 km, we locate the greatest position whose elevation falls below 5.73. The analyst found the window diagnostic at 145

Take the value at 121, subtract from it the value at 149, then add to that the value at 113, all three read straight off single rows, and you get 6.63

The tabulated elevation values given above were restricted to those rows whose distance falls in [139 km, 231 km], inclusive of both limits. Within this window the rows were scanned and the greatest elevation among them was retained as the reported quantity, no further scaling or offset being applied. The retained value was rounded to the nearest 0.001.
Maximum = 6.471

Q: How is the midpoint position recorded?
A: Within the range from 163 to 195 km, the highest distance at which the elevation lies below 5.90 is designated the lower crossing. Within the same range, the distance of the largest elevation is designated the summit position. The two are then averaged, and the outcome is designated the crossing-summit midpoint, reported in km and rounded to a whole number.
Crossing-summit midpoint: 189 km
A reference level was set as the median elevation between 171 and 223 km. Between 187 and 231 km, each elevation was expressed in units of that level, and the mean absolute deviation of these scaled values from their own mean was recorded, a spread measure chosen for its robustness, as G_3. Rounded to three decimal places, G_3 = 0.041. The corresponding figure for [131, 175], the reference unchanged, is 0.032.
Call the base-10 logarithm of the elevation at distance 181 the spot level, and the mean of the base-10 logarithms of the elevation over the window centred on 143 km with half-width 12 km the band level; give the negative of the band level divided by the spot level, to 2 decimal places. -1.00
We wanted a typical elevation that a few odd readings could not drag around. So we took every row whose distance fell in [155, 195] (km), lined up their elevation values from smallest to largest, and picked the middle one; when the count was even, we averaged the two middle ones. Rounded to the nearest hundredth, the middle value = 5.57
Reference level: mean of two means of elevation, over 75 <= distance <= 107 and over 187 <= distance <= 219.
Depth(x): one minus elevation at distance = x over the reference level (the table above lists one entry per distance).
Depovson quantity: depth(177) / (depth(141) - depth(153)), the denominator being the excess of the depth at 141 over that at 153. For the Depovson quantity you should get 13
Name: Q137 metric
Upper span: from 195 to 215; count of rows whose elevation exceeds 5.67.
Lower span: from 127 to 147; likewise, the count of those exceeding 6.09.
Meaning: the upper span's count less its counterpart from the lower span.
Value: 4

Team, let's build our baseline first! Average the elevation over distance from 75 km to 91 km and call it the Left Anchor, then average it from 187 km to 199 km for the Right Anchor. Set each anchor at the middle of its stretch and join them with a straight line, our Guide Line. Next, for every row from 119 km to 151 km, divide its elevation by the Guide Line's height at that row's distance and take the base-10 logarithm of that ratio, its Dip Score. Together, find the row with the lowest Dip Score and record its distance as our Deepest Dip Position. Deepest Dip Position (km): 129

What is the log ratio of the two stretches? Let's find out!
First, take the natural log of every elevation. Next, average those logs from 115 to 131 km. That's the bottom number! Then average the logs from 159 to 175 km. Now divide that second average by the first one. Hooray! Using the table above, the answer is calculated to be 1.12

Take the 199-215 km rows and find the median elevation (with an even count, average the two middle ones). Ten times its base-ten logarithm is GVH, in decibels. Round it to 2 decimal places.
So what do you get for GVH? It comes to 7.75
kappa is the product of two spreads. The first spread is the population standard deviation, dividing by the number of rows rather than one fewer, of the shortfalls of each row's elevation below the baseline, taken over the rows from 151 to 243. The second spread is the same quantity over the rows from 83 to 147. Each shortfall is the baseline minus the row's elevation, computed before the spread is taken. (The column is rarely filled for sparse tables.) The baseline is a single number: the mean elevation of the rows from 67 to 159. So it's 0.29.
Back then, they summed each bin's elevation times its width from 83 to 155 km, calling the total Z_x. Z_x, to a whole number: 415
